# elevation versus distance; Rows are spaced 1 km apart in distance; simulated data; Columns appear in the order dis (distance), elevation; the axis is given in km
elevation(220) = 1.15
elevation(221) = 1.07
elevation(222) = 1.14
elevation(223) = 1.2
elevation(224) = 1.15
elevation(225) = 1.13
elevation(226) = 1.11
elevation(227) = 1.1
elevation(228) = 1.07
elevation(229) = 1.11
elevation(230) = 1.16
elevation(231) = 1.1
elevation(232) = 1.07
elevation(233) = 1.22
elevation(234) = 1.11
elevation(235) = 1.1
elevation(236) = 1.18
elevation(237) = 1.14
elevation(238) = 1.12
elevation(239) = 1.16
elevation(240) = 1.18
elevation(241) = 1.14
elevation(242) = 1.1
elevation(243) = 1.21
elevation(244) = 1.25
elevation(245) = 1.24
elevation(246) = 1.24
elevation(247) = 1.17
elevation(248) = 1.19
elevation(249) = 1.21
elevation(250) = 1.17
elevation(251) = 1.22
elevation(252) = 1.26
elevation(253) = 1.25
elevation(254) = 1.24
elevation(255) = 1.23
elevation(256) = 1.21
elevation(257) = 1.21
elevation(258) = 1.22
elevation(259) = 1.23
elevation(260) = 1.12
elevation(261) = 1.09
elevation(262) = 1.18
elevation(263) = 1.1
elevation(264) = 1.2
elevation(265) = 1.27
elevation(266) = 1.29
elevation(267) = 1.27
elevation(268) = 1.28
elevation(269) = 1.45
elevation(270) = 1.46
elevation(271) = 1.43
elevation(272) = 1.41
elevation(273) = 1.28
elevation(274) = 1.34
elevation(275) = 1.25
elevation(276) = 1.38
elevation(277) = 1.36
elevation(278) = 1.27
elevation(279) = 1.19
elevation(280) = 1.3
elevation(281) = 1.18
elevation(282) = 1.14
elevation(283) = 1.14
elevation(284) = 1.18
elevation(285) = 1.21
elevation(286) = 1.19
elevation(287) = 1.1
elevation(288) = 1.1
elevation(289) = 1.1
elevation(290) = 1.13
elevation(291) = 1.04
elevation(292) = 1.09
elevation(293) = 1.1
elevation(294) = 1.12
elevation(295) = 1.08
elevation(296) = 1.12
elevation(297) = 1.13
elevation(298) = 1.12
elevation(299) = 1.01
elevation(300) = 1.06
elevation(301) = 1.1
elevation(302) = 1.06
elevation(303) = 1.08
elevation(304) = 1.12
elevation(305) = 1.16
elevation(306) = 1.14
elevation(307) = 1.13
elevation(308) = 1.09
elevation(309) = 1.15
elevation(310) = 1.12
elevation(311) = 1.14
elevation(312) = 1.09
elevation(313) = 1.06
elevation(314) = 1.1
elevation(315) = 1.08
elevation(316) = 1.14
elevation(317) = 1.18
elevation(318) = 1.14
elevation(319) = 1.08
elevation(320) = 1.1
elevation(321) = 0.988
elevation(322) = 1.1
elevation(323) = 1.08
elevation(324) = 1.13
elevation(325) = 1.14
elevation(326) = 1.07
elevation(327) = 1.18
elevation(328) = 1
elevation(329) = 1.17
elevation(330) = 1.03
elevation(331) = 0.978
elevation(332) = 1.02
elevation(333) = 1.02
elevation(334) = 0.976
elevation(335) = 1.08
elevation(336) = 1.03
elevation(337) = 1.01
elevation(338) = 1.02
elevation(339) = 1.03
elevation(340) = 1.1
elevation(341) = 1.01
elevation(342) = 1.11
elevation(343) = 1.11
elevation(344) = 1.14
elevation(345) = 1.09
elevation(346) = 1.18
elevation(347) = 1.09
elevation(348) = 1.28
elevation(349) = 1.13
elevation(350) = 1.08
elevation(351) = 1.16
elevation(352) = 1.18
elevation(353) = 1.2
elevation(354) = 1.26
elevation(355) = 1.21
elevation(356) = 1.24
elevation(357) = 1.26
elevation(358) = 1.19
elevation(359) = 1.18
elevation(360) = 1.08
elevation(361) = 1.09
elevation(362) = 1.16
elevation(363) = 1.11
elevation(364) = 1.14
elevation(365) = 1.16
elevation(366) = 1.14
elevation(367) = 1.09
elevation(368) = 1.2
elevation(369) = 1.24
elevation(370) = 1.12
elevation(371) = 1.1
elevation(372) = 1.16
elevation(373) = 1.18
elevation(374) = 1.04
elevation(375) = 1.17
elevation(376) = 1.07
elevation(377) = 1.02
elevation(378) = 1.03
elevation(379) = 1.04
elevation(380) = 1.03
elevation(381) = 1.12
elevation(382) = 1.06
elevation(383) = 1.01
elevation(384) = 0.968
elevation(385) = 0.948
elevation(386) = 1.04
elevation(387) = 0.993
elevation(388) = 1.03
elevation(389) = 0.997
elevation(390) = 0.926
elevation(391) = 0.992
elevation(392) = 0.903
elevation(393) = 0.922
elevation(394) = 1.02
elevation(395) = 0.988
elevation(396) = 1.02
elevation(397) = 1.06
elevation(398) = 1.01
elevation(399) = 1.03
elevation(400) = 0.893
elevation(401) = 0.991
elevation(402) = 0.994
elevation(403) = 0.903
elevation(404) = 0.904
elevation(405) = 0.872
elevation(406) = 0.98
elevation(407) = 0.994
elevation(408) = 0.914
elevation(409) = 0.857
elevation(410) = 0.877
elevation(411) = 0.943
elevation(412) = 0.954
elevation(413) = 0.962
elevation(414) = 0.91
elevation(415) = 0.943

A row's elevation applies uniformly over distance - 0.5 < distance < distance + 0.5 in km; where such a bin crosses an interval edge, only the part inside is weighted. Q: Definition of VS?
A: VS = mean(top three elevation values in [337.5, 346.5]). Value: 1.14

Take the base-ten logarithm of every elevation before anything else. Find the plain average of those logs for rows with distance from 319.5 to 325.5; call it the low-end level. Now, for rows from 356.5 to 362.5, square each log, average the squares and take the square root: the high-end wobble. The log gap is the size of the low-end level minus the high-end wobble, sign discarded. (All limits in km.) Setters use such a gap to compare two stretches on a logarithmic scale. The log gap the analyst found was 0.031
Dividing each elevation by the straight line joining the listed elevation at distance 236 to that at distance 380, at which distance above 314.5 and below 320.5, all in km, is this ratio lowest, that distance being 315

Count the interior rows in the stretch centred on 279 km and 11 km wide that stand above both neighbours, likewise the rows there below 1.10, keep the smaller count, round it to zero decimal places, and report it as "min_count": 0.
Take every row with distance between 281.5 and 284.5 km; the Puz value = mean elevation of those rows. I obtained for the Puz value 1.15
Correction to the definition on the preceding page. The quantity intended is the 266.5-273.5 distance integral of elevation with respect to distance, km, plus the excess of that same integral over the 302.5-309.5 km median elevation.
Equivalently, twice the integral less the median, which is 18.0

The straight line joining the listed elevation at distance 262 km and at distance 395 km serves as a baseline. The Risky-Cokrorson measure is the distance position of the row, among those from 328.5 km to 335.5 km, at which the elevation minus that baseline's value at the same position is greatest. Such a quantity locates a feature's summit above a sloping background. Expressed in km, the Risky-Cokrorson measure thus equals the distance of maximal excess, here 329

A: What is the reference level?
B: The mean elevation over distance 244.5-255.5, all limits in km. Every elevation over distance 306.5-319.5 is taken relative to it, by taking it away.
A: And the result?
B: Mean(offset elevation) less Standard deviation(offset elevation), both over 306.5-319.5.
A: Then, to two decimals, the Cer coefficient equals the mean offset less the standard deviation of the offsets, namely -0.14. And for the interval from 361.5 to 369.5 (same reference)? -0.11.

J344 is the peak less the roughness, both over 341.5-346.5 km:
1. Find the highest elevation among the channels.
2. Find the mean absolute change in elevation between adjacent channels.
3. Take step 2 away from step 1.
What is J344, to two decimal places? 1.14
